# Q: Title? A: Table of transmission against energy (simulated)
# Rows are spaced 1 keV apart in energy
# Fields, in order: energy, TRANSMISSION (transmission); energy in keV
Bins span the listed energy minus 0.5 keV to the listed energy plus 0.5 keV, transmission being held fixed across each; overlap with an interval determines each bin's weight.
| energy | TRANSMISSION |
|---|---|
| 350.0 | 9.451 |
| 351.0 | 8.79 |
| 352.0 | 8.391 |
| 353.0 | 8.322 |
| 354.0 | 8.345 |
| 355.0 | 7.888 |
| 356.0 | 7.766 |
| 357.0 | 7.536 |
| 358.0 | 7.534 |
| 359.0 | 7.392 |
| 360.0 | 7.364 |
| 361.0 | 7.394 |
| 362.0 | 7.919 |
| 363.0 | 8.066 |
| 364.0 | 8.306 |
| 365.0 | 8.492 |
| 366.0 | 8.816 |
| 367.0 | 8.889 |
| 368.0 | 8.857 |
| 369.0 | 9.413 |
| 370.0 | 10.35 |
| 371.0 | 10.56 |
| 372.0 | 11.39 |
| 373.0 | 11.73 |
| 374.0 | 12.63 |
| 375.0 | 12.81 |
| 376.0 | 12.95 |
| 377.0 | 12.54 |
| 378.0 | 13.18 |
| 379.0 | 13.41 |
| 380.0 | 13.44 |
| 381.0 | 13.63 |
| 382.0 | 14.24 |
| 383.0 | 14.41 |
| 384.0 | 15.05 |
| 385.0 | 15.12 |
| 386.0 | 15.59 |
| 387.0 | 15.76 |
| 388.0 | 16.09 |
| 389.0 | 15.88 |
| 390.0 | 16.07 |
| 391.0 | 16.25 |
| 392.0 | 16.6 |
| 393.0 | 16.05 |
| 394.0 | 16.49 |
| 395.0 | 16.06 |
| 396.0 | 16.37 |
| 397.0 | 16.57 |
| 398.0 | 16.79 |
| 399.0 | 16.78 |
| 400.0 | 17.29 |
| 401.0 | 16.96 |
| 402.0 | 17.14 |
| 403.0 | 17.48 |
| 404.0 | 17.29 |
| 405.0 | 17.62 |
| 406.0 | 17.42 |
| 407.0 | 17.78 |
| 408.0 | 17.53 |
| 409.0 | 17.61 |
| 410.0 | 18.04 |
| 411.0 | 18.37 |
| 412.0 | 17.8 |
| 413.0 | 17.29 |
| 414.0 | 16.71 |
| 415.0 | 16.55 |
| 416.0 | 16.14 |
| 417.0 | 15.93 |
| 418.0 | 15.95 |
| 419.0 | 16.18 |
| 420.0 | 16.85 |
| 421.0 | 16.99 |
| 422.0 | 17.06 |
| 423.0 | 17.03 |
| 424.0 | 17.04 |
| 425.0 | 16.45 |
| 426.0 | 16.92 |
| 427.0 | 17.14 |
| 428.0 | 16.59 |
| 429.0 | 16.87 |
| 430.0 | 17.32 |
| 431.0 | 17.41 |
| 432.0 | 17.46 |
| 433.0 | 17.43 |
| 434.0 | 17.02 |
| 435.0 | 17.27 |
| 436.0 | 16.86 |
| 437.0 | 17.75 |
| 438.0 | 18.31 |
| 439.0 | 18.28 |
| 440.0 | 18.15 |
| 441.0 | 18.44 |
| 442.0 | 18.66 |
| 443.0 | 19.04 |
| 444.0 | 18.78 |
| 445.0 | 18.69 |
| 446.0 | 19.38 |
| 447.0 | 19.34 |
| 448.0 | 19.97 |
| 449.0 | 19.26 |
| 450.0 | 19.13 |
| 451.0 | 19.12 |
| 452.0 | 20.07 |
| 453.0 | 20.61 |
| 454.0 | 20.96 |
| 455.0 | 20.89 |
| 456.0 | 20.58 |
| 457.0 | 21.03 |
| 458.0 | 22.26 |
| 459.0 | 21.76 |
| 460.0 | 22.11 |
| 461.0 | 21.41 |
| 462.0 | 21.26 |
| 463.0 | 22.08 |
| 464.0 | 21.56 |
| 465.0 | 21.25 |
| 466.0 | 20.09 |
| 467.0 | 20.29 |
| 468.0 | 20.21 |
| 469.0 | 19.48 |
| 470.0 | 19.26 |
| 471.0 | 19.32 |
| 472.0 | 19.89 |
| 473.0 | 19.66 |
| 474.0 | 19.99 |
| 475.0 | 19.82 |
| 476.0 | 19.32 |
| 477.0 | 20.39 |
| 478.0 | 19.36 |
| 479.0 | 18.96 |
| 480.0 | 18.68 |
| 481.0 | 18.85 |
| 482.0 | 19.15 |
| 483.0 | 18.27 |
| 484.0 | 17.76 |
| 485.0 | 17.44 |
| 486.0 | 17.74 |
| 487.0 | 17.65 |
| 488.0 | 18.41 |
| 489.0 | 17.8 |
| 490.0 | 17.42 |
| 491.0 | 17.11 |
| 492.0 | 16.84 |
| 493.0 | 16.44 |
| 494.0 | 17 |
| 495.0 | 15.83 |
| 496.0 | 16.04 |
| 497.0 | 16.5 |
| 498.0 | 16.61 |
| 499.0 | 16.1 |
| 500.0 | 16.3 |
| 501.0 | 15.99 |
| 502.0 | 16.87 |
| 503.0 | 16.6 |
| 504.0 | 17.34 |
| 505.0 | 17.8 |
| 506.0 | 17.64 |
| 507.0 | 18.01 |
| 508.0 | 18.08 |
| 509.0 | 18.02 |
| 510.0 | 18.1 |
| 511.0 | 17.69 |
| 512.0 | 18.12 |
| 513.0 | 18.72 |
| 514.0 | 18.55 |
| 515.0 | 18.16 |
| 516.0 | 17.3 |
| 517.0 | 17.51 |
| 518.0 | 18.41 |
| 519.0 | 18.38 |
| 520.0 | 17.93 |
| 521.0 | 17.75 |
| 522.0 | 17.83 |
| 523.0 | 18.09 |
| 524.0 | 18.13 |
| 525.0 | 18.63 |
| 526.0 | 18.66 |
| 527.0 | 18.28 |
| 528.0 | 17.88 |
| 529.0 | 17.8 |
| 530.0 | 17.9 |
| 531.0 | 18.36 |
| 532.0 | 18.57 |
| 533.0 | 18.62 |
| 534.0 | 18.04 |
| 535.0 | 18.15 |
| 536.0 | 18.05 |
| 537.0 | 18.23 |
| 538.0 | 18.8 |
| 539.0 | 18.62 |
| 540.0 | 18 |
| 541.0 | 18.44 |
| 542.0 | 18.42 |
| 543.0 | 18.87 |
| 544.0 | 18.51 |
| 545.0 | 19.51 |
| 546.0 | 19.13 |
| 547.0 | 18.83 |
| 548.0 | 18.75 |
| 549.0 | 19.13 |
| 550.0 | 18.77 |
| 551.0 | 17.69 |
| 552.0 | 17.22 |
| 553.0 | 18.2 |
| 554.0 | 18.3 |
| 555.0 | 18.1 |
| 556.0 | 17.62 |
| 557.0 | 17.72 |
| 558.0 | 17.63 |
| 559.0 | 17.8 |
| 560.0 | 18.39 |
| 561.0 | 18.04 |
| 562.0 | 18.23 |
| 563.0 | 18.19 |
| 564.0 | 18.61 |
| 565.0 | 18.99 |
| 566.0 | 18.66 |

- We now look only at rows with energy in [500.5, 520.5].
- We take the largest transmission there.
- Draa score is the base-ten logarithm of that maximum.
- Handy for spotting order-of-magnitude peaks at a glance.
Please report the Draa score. 1.272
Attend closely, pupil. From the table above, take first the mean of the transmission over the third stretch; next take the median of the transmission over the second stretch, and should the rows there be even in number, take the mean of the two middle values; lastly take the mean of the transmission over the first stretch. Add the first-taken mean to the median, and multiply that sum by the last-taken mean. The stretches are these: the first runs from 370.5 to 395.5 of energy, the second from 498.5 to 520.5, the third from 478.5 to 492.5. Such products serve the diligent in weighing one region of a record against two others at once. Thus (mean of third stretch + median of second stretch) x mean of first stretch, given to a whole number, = 514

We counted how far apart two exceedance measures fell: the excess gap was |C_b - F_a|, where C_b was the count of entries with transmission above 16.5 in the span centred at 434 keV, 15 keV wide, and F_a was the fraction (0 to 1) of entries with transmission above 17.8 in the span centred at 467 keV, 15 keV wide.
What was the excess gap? 14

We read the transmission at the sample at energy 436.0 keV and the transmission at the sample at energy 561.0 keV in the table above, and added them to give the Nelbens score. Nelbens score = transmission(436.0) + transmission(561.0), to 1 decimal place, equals 34.9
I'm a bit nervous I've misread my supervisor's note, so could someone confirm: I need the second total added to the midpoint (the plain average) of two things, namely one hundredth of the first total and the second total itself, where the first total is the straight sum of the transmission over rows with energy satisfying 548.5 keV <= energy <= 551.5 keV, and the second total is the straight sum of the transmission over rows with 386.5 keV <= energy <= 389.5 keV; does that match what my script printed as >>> 71.9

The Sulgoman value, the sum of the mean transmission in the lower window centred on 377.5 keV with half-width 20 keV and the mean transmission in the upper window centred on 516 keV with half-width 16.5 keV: 30.4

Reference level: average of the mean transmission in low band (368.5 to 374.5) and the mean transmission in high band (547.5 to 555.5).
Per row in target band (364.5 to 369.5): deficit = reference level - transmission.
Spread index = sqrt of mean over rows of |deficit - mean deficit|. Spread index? 0.46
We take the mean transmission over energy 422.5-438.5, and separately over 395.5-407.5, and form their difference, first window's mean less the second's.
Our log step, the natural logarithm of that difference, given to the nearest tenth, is -2.9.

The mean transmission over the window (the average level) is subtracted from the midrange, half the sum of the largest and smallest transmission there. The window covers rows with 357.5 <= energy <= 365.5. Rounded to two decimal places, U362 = 0.12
